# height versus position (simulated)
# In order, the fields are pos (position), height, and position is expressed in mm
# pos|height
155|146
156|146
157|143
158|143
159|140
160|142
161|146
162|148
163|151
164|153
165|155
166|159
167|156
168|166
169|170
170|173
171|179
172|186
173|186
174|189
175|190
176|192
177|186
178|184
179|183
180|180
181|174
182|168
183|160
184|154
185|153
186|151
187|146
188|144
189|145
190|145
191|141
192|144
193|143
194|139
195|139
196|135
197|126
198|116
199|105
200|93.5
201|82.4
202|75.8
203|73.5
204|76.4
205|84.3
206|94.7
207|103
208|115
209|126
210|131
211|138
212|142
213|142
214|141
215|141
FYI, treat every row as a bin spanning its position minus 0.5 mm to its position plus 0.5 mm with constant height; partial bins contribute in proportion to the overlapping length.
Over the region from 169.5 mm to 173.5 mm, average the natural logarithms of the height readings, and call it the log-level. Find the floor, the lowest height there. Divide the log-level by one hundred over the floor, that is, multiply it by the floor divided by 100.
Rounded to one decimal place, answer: 9.0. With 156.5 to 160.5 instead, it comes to 6.9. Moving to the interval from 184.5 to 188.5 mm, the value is 7.2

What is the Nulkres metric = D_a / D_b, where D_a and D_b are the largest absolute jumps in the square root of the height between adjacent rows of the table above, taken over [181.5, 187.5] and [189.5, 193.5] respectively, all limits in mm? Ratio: 1.9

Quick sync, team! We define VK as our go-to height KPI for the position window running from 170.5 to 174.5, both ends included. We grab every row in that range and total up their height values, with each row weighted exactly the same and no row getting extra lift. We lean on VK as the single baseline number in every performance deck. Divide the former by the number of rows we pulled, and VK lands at 185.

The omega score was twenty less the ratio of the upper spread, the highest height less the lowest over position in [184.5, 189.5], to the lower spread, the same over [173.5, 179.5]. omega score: 19.0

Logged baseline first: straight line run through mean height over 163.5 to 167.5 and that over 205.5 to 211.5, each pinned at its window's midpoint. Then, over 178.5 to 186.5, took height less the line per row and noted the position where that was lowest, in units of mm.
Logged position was 186 mm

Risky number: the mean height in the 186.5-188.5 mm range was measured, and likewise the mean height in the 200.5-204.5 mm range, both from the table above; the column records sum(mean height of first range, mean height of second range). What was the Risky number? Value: 222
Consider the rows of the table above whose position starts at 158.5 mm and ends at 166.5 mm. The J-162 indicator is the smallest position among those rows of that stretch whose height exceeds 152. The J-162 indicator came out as 164 mm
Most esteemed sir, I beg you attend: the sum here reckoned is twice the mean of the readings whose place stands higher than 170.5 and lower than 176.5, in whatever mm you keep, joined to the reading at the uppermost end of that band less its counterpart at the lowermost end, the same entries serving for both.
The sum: 387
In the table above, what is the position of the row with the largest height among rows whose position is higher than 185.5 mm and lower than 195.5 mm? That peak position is 186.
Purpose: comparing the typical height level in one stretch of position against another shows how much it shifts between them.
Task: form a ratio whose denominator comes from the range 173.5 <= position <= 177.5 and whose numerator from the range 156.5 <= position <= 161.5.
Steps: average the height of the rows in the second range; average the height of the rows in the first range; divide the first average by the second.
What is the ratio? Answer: 0.75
